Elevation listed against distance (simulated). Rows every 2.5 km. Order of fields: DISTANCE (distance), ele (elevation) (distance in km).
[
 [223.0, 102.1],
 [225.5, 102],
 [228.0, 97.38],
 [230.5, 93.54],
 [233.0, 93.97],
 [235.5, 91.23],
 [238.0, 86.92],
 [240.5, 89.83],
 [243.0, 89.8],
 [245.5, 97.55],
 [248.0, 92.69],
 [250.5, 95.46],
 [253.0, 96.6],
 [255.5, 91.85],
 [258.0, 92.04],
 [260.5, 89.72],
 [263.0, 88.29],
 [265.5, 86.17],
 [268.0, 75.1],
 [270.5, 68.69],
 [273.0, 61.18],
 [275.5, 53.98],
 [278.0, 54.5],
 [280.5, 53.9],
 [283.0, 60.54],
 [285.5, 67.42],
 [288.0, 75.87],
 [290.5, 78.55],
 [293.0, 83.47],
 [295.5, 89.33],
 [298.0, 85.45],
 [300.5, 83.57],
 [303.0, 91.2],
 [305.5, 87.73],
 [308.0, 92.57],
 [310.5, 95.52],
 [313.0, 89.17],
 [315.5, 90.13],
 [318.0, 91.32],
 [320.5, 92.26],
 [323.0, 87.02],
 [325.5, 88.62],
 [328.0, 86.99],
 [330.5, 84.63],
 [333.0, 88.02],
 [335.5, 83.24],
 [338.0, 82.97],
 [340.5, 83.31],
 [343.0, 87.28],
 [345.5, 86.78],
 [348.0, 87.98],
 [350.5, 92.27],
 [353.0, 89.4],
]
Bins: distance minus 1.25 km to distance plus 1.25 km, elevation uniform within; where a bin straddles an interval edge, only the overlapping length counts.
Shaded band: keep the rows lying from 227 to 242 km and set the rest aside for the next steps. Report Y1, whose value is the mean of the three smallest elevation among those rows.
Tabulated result 89.3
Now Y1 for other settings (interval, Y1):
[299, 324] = 86.1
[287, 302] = 79.3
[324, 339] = 83.6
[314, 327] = 88.6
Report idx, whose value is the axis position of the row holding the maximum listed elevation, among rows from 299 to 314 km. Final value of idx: 310.5 km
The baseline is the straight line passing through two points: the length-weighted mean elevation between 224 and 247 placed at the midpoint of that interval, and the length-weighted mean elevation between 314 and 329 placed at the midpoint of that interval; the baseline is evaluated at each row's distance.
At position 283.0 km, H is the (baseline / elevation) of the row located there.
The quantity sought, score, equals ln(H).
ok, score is 0.41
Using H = 1.51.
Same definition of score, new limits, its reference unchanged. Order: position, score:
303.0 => -0.01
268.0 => 0.20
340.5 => 0.06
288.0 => 0.18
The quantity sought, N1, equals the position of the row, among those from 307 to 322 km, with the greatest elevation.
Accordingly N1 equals 310.5 km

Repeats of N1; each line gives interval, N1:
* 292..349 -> 310.5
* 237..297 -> 245.5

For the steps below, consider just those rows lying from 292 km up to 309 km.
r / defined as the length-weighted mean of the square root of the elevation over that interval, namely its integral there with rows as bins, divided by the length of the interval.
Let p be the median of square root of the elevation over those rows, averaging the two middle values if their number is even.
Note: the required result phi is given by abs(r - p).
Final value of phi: 0.008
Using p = 9.37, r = 9.36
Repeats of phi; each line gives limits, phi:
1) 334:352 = 0.026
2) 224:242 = 0.001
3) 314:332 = 0.004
